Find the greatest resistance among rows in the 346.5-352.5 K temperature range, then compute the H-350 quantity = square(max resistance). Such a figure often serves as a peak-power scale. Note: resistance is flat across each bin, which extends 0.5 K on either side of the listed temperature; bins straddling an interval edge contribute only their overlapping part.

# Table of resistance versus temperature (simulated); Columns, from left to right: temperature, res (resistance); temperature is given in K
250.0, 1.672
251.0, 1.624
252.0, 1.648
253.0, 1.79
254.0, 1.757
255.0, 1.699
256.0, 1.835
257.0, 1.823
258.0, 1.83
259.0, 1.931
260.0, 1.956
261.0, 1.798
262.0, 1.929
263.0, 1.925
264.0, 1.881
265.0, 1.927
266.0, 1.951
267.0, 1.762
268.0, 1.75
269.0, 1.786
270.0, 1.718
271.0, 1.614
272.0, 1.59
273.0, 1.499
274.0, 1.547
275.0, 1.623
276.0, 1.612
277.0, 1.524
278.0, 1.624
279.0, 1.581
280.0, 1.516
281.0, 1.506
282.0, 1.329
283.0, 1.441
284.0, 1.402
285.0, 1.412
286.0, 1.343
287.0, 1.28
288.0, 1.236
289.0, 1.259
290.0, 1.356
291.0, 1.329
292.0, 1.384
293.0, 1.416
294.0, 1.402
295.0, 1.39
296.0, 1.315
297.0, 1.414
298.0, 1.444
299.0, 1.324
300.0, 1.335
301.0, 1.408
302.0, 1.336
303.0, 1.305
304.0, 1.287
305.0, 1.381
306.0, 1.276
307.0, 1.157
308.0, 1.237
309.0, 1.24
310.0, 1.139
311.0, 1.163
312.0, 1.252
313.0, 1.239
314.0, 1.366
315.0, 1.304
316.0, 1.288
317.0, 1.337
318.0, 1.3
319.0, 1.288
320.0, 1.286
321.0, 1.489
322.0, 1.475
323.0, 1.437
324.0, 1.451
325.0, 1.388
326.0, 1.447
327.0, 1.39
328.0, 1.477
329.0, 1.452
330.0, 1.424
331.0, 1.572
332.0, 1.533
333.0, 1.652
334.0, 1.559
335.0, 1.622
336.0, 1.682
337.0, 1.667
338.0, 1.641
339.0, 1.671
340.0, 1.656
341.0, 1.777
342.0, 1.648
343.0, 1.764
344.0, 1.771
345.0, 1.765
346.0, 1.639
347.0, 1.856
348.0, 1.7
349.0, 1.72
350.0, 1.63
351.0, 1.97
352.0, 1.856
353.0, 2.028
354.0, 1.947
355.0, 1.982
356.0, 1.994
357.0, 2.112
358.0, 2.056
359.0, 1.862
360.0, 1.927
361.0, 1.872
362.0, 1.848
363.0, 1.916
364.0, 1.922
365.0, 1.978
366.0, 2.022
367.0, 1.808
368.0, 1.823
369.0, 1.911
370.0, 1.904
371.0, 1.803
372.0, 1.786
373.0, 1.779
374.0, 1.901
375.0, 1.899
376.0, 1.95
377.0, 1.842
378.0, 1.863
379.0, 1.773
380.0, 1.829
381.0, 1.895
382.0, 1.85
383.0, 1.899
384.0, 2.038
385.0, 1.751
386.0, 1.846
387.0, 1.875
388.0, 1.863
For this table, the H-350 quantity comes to 3.88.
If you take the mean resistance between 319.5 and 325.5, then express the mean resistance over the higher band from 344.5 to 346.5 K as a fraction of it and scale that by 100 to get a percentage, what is 120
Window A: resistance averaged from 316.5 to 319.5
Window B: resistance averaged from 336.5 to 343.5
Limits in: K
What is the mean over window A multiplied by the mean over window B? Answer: 2.2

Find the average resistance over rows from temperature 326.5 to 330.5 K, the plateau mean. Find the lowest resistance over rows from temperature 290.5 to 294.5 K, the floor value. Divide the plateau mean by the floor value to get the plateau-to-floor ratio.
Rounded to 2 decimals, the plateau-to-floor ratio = 1.08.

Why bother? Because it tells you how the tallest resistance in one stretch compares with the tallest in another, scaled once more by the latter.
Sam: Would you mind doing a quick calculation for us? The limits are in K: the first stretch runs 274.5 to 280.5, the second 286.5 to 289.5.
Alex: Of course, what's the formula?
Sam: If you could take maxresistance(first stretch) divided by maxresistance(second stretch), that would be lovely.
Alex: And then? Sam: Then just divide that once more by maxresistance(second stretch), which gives 0.99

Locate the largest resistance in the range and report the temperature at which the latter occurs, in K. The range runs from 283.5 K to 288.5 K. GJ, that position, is 285.0 K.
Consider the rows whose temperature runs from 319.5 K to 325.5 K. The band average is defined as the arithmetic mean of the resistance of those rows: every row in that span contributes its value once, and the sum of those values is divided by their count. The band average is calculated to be 1.42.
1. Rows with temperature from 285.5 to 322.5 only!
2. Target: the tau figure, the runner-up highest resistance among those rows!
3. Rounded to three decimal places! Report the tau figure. 1.475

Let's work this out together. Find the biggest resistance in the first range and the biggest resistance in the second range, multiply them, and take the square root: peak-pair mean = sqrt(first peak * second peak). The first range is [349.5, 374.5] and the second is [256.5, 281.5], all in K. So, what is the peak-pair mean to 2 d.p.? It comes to 2.03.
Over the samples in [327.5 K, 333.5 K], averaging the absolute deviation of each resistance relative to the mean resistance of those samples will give 0.0673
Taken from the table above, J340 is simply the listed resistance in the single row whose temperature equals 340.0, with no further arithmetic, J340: 1.656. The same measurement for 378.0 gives 1.863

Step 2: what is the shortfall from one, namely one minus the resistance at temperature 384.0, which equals -1.0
